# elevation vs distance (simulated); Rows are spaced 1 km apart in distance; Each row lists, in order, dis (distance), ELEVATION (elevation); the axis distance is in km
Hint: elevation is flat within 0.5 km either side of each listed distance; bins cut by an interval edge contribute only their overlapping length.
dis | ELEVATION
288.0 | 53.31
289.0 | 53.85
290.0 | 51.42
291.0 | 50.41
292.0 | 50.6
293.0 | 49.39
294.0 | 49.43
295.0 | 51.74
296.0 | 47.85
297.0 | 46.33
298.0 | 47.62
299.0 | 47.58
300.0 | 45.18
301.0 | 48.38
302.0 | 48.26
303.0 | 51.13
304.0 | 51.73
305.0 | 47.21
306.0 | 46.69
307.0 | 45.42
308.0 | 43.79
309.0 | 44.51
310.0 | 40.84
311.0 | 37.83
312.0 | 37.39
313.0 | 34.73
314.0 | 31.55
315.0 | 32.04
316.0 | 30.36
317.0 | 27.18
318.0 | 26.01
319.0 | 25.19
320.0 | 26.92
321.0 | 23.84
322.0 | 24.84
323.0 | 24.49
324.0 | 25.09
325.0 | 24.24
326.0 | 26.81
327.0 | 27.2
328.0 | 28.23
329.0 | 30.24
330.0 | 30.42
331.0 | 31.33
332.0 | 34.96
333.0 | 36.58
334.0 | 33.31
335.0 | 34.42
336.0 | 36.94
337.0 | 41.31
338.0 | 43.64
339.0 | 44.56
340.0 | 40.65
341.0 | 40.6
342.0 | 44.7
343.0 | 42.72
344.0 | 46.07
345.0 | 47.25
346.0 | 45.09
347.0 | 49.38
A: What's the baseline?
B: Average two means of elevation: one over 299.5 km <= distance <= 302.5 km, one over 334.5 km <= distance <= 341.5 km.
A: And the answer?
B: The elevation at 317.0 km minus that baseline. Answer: -16.6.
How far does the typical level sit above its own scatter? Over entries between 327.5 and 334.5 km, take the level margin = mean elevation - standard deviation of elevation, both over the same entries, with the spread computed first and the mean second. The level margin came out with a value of 29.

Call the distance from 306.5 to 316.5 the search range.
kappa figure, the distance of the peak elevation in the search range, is 307.0 km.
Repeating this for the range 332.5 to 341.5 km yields 339.0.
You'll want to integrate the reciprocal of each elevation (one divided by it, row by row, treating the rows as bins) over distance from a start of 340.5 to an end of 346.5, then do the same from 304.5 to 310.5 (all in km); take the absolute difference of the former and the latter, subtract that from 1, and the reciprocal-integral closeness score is 0.999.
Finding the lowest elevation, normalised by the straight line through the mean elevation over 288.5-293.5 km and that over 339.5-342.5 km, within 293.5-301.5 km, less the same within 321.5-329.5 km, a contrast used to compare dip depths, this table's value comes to 0.37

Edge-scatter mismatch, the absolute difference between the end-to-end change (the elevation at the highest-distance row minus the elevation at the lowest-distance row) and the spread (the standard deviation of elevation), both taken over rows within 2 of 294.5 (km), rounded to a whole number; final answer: 3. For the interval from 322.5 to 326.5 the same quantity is 1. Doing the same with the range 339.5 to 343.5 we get 0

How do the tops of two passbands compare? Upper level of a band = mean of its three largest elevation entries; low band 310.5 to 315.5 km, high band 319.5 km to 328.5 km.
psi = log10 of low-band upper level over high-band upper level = 0.13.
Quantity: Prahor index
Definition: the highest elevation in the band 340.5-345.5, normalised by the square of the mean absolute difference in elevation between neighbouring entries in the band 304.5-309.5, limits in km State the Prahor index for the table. 44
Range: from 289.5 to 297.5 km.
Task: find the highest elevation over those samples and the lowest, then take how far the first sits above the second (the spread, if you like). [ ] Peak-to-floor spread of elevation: 5.4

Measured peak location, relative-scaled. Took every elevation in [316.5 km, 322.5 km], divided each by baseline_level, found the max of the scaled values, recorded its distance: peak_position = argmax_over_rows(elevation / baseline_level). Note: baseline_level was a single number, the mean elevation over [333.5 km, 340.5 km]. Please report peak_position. 317.0 km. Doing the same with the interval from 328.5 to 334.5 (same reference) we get 333.0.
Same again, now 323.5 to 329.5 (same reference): 329.0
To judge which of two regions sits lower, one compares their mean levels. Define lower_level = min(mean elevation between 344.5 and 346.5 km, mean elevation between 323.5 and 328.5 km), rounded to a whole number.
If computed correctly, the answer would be 26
